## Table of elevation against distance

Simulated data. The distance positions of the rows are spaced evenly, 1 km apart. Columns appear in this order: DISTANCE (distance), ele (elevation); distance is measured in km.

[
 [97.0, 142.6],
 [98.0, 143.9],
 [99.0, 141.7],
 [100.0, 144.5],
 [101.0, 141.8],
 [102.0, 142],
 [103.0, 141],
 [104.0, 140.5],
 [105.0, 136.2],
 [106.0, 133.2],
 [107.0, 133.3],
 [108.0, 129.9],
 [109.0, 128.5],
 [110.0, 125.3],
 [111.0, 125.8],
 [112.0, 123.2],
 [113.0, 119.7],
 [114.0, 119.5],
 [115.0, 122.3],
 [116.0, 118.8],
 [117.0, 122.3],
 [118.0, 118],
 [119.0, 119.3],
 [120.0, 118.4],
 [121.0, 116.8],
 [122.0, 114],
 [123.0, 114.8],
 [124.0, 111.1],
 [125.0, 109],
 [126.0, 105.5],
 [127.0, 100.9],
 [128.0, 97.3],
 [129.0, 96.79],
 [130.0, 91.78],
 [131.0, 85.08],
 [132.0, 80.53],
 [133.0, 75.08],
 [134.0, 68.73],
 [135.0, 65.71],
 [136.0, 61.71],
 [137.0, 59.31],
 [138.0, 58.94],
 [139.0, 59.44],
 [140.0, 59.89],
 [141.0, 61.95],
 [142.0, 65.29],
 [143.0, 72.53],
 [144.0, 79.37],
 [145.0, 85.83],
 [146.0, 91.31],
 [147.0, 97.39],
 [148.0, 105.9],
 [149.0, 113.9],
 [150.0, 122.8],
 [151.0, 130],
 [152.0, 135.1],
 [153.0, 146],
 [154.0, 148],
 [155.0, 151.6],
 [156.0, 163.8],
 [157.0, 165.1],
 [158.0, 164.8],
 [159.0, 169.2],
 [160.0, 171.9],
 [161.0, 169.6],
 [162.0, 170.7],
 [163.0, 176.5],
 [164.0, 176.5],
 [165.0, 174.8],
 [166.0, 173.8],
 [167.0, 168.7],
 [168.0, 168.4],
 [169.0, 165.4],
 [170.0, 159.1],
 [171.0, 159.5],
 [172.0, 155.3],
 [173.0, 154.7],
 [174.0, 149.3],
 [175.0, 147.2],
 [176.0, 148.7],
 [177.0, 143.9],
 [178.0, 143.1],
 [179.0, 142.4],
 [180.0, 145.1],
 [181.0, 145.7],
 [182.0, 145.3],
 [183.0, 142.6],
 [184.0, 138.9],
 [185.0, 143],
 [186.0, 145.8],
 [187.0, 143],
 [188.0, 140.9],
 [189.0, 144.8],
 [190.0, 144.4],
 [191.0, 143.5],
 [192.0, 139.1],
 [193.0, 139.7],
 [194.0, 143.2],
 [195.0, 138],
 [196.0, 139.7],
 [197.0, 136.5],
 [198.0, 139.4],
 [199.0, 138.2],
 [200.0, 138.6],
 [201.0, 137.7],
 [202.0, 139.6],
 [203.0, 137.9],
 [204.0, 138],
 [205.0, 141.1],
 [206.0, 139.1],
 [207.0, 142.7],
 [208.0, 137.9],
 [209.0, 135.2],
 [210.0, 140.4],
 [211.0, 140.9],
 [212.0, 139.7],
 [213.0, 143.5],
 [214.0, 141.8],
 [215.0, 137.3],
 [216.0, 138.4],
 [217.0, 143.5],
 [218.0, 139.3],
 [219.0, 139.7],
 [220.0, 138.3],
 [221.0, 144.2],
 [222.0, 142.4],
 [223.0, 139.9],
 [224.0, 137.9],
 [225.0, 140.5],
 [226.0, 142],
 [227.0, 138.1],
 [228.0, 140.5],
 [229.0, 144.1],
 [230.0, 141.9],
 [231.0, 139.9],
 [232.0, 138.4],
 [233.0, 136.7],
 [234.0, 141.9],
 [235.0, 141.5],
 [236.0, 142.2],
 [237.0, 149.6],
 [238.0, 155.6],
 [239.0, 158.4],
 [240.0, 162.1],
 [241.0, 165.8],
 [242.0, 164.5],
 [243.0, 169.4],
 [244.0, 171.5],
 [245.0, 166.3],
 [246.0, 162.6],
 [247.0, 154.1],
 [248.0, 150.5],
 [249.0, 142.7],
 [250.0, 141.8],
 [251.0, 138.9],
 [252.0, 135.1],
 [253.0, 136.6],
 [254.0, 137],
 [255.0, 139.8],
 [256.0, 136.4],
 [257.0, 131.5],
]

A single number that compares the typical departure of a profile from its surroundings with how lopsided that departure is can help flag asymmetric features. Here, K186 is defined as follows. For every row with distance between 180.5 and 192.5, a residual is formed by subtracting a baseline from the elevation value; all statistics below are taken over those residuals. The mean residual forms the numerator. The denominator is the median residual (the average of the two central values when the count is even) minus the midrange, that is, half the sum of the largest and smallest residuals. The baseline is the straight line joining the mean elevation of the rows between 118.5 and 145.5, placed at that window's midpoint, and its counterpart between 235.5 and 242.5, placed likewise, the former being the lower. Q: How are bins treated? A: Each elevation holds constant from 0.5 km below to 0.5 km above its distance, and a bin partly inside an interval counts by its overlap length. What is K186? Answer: 40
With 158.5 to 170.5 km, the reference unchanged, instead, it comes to 10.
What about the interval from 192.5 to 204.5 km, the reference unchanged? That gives -3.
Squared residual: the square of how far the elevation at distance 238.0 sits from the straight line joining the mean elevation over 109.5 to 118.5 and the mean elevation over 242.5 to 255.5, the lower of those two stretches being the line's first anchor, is 67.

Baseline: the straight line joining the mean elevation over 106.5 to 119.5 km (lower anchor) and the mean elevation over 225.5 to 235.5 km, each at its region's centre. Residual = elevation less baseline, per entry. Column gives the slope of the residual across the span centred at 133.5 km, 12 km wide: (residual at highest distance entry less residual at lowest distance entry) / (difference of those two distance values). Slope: -3.6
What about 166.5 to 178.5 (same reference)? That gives -2.5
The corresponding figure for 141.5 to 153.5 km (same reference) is 7.2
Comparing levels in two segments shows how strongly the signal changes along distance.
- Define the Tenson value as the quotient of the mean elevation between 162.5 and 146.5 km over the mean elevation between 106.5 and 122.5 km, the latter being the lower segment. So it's 1.19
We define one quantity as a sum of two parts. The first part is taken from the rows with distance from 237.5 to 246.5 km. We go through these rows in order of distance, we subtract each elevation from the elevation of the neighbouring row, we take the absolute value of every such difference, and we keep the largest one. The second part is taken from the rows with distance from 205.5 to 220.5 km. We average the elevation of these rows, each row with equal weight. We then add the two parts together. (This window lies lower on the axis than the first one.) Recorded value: 145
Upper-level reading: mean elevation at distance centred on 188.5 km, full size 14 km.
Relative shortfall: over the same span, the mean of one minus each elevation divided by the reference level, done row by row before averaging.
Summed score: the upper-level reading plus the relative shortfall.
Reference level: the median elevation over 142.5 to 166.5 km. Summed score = 142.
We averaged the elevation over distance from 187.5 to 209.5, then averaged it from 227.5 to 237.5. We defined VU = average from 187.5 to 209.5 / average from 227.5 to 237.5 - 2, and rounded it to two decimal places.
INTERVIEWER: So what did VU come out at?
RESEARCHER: -1.01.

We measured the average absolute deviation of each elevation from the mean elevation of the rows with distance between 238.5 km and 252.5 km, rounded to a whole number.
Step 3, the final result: 10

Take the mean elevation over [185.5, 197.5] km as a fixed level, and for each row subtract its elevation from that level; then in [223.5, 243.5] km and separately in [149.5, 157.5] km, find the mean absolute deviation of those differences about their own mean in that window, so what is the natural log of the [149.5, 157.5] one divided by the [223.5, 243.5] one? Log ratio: 0.3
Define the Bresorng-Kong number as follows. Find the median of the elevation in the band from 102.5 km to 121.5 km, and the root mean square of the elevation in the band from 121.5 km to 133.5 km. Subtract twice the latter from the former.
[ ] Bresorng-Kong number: -75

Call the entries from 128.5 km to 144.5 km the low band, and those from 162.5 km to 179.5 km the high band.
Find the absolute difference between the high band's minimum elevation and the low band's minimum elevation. 83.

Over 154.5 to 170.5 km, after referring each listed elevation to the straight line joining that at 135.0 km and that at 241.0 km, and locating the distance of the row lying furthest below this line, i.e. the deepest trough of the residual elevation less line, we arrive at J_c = 170.0 km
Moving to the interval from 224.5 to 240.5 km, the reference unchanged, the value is 233.0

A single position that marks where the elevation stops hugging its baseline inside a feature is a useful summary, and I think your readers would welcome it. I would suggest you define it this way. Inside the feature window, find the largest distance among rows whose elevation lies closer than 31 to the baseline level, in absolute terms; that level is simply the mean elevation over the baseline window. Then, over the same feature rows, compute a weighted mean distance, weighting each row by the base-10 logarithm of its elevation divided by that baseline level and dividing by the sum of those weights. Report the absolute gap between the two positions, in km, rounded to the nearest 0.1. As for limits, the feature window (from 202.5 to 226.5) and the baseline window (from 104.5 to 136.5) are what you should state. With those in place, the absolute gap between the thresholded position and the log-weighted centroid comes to 9.4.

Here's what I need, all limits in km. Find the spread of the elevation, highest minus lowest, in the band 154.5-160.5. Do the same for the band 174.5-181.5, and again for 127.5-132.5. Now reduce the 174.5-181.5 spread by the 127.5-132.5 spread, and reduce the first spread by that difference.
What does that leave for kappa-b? 31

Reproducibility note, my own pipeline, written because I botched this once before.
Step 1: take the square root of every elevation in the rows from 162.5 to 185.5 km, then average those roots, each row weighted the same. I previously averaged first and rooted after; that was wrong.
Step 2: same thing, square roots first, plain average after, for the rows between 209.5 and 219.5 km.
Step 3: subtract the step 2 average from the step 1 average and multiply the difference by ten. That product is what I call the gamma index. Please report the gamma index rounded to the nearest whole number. 6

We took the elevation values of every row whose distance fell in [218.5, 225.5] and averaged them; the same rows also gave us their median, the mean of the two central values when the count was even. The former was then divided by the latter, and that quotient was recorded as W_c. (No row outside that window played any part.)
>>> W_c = 1.00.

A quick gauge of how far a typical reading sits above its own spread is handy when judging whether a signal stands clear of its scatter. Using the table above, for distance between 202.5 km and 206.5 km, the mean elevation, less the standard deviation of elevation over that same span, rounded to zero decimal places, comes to 138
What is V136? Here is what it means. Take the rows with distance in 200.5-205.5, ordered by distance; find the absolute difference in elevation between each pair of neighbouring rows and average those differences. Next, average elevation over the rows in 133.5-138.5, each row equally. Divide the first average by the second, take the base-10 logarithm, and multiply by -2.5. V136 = 3.9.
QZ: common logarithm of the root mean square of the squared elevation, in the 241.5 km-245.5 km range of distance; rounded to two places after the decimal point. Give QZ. 4.45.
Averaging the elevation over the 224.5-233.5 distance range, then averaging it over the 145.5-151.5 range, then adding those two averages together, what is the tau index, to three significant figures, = 250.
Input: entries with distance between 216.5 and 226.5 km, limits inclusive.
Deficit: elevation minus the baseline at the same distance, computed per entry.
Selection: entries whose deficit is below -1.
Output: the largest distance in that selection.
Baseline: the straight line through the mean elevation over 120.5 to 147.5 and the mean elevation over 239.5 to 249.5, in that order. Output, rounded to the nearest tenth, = 226.0 km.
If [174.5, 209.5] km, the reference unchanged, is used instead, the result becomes 209.0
